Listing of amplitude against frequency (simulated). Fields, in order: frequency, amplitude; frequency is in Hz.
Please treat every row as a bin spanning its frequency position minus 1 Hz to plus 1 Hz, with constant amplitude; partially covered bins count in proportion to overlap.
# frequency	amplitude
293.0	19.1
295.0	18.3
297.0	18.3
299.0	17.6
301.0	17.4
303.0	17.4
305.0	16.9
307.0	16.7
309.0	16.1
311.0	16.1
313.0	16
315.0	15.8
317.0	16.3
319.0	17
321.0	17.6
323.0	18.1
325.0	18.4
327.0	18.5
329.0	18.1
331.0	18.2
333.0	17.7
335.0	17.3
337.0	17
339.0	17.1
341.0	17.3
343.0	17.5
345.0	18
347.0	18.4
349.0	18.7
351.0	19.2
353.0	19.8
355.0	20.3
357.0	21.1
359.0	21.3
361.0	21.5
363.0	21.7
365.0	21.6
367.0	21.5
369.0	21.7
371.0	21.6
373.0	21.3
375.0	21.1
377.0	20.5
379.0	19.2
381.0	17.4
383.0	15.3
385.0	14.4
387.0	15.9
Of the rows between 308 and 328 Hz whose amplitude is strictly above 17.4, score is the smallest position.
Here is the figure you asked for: 321.0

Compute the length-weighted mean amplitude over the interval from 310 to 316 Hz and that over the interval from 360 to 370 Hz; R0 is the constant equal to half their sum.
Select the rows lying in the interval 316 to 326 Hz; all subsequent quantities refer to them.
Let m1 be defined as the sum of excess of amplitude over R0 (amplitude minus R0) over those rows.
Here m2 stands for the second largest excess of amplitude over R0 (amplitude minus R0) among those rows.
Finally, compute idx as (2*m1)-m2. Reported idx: -12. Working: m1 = -7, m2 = -0.7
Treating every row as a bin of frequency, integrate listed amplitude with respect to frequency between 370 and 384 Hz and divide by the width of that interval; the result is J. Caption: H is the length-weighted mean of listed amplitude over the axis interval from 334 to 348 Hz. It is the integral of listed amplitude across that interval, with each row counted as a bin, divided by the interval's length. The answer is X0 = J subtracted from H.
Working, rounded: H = 17.5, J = 19.5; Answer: -2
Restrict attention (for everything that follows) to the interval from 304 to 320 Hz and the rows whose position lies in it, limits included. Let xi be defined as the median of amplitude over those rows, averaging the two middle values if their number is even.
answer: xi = 16.2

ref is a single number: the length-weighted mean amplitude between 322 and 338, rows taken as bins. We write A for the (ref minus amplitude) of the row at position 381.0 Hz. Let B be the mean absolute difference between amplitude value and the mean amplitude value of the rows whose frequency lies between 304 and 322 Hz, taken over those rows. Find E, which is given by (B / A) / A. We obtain 2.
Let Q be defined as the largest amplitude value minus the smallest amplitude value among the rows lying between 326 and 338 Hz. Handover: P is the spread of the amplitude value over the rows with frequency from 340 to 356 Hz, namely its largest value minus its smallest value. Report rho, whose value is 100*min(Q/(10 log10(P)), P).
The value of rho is 31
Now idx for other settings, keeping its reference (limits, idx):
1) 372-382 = 9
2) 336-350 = -15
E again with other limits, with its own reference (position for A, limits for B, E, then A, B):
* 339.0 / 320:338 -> 1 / 0.81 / 0.42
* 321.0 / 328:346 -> 4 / 0.31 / 0.38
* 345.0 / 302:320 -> 61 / -0.09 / 0.46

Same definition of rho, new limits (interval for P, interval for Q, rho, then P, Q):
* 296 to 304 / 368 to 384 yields -1399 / 0.90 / 6.4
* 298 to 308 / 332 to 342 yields -153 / 0.90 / 0.7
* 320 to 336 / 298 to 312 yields 120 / 1.20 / 1.5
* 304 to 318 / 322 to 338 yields 110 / 1.10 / 1.5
